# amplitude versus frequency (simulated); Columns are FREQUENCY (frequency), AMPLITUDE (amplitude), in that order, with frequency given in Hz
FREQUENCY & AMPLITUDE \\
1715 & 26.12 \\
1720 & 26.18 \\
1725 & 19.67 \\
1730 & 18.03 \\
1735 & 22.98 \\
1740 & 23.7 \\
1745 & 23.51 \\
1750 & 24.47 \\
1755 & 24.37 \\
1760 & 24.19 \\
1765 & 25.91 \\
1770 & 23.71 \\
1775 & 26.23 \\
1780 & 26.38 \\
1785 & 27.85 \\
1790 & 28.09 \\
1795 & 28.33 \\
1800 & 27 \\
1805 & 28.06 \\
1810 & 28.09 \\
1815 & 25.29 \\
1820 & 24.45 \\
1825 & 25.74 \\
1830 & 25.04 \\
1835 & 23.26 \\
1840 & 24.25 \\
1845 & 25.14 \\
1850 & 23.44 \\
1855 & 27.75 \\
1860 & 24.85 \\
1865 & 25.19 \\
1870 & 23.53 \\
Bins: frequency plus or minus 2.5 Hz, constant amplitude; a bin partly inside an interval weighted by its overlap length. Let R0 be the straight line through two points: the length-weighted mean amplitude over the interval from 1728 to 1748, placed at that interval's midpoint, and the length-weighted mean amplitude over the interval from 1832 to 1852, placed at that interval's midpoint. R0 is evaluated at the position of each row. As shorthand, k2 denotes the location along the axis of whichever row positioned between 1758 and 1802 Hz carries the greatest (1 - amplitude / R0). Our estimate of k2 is 1770 Hz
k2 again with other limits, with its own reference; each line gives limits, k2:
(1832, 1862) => 1850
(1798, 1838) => 1835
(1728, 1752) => 1730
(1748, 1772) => 1770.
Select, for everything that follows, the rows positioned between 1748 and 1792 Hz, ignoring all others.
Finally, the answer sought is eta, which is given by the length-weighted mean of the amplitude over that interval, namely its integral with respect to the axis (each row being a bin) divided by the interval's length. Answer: 25.7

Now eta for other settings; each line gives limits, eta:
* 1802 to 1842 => 25.6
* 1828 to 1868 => 24.8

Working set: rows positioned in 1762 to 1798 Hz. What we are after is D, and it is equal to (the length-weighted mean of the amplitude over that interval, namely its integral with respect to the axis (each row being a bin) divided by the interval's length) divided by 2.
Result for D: 13.3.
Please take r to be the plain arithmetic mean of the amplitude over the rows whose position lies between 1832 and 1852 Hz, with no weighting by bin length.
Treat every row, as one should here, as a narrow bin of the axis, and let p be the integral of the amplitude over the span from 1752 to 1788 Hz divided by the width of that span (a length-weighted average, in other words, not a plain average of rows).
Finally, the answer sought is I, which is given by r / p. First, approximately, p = 26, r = 24.0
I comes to 0.94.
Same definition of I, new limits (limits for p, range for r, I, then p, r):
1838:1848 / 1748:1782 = 1.02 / 25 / 25.0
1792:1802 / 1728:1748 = 0.80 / 28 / 22.1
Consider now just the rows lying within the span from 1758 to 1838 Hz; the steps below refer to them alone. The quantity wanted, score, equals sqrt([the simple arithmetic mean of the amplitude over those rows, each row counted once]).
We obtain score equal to 5.11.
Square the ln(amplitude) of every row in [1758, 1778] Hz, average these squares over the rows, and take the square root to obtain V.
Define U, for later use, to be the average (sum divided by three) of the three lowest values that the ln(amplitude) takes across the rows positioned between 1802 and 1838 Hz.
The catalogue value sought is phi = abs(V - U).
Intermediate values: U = 3.19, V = 3.22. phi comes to 0.03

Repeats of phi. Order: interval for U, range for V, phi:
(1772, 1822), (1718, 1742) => 0.14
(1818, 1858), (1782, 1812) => 0.17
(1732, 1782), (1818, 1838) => 0.05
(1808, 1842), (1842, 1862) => 0.05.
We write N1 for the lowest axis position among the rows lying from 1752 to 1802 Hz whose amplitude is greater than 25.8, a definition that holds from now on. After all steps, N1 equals 1765 Hz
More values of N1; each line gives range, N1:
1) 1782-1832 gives 1785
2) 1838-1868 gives 1855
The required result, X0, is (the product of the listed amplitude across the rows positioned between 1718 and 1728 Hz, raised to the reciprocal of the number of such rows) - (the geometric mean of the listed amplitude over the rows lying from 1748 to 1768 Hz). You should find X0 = -2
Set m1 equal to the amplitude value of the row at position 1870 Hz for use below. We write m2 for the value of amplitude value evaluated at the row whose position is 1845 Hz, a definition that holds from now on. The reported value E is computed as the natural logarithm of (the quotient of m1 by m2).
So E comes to -0.07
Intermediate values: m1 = 23.53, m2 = 25.14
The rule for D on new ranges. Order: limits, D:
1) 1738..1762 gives 12.0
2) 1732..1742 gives 11.5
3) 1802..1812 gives 14.0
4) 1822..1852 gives 12.2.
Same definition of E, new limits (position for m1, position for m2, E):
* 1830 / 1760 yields 0.03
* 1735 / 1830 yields -0.09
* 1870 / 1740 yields -0.01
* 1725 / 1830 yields -0.24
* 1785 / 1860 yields 0.11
